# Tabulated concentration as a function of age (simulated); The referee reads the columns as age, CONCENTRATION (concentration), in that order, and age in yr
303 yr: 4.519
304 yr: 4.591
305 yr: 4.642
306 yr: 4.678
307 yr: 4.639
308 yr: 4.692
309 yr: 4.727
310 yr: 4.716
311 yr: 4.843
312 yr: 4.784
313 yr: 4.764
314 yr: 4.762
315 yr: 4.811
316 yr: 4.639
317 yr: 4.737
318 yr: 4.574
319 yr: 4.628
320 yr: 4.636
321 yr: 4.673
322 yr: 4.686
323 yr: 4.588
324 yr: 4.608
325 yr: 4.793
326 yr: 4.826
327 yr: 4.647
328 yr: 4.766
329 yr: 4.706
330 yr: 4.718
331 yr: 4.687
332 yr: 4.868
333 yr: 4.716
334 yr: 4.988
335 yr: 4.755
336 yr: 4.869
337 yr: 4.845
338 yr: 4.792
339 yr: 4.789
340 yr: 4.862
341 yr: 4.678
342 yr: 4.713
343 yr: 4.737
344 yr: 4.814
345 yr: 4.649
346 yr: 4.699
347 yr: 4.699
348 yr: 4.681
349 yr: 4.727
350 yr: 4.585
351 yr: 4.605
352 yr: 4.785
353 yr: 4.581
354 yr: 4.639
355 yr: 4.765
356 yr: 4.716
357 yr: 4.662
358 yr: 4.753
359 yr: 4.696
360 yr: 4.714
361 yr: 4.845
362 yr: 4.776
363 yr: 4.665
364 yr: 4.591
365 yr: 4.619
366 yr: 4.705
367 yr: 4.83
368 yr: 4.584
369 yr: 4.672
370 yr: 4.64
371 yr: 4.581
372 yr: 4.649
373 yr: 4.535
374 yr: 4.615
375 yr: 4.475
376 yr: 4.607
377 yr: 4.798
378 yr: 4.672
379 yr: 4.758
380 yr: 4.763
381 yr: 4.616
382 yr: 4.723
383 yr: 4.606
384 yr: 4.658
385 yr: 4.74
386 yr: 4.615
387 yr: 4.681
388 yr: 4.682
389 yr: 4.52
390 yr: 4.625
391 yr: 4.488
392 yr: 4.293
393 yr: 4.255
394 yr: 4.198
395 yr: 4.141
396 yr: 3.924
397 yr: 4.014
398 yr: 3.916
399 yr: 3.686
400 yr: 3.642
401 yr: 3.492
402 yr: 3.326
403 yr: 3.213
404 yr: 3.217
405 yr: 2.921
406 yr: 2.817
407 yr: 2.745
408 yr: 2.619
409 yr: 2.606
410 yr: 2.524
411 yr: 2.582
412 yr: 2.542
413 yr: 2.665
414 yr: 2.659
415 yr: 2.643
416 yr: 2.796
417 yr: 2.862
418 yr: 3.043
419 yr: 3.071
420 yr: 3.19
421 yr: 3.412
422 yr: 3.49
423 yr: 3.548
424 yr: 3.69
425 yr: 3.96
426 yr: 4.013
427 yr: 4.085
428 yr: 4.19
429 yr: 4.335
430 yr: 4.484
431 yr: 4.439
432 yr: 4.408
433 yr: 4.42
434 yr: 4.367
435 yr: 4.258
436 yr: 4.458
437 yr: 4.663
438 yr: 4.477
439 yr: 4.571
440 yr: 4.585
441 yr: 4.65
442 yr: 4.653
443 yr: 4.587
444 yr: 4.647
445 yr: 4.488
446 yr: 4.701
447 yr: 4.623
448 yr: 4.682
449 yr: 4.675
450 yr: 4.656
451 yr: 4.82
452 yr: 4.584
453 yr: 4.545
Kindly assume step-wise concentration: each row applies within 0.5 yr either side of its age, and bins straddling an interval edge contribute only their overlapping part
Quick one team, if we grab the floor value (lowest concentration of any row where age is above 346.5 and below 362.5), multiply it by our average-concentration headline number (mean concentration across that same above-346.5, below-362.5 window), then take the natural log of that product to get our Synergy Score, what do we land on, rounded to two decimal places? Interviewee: 3.07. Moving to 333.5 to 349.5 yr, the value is 3.10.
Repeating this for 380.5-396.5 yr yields 2.87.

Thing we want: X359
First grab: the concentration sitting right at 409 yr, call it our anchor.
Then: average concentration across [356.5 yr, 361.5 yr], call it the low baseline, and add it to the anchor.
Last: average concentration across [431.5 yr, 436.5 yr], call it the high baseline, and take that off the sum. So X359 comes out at 3.0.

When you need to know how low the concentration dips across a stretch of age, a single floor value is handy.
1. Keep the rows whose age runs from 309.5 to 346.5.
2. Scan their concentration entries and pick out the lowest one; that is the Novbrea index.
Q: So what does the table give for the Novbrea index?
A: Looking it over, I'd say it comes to 4.574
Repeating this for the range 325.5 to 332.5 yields 4.647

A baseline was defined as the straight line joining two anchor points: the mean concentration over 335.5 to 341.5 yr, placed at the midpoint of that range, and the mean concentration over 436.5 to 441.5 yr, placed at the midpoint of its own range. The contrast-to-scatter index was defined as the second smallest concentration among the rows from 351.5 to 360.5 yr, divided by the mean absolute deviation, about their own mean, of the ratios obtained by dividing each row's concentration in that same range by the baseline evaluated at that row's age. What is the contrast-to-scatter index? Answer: 433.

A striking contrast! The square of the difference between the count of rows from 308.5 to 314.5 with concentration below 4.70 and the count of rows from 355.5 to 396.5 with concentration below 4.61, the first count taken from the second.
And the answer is 196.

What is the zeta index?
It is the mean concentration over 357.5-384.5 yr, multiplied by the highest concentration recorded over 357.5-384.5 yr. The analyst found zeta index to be 22.6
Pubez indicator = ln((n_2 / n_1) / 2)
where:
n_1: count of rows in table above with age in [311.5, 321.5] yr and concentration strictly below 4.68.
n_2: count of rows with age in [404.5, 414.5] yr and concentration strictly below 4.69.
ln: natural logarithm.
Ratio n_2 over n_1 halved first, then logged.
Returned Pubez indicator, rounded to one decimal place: 0.0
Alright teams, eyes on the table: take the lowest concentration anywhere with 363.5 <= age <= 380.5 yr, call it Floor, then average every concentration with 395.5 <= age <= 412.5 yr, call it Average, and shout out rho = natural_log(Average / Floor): -0.35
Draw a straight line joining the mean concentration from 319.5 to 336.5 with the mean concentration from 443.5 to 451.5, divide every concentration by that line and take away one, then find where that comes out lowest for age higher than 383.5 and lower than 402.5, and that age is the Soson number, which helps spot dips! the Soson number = 402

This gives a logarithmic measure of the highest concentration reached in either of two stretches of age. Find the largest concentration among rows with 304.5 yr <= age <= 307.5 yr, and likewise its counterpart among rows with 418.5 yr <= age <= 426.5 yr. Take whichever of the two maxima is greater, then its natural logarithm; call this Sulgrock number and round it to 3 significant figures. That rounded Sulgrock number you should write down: 1.54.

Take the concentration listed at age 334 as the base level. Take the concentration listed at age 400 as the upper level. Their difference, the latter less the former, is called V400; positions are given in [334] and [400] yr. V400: -1.3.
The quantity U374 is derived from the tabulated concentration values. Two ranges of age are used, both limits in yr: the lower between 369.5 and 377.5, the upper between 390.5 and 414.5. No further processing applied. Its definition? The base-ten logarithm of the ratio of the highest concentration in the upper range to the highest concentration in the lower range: -0.029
